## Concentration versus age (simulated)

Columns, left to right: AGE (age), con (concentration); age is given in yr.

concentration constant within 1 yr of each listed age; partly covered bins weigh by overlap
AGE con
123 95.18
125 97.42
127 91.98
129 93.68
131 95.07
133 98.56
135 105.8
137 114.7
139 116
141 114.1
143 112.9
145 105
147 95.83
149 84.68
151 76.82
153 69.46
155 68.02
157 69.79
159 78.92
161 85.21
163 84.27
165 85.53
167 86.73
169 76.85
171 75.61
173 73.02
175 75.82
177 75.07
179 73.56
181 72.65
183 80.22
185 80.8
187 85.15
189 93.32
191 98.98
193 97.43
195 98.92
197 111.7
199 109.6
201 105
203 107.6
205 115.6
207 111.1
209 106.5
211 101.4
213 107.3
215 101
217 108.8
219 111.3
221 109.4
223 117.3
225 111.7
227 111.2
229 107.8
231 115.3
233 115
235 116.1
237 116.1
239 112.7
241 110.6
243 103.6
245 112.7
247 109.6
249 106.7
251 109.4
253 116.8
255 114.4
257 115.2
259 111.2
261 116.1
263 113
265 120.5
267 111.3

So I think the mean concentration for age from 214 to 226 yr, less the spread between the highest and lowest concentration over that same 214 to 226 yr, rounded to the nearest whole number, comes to 94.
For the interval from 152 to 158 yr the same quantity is 67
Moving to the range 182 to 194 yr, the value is 71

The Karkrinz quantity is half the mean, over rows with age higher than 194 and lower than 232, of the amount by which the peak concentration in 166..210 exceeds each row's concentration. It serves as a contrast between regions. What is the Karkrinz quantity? 3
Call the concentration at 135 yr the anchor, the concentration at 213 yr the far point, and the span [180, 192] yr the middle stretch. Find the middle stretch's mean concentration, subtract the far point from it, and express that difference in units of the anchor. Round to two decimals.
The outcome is -0.21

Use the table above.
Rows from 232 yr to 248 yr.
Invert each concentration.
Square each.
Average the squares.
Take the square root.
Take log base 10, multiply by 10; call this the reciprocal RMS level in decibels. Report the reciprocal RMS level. -20.5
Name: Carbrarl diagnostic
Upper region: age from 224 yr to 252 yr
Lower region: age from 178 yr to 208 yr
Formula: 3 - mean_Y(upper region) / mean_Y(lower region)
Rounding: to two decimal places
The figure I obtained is 1.84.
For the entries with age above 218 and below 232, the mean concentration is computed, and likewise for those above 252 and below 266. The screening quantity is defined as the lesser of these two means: 112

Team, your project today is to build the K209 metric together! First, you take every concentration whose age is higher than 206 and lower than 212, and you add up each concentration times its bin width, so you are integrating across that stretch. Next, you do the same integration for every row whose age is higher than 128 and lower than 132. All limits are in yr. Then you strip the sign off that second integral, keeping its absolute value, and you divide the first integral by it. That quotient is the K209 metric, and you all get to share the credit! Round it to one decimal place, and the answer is 1.7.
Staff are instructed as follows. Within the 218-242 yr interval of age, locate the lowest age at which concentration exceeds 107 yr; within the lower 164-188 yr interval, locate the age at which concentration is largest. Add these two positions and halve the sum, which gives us 193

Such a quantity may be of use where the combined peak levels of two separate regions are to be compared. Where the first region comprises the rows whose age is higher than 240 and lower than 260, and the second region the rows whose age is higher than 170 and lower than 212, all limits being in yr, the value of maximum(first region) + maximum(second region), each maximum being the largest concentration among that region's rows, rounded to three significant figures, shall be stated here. 232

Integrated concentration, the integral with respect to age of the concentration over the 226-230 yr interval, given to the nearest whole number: 438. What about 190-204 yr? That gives 1458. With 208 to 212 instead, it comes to 416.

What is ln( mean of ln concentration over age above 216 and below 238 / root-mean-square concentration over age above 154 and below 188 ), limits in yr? -2.81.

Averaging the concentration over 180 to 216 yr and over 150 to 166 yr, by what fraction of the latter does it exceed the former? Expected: -0.28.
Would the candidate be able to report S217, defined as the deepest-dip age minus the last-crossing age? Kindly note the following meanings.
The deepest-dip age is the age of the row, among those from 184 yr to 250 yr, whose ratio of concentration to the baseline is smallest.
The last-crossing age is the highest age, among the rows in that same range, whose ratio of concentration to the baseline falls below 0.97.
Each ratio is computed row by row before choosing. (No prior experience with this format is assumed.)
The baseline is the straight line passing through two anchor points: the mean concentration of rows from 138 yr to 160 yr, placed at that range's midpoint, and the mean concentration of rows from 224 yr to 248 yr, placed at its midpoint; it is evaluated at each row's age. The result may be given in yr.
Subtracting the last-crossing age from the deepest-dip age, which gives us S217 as -64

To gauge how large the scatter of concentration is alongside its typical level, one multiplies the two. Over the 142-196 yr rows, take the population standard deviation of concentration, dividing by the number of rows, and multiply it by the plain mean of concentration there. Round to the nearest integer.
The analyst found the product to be 958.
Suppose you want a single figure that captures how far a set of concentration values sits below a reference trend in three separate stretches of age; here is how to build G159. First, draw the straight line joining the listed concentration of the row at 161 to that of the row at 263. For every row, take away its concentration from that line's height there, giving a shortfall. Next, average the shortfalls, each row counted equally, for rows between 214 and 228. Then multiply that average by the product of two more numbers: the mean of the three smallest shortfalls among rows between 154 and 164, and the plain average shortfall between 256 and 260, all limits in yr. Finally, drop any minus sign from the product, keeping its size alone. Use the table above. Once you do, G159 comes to 32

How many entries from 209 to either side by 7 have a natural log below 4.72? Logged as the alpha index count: 6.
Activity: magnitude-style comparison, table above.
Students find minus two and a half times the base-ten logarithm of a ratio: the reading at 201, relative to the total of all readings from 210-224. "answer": 2.14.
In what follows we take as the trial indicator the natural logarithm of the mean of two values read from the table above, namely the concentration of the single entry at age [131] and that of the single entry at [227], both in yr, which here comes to 4.64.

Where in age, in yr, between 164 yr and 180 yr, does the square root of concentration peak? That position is 167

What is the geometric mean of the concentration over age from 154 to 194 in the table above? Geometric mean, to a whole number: 80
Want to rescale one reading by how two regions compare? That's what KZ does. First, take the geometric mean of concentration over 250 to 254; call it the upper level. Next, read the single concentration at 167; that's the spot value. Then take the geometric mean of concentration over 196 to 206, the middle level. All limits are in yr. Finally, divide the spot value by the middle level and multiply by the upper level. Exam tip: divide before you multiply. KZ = 89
